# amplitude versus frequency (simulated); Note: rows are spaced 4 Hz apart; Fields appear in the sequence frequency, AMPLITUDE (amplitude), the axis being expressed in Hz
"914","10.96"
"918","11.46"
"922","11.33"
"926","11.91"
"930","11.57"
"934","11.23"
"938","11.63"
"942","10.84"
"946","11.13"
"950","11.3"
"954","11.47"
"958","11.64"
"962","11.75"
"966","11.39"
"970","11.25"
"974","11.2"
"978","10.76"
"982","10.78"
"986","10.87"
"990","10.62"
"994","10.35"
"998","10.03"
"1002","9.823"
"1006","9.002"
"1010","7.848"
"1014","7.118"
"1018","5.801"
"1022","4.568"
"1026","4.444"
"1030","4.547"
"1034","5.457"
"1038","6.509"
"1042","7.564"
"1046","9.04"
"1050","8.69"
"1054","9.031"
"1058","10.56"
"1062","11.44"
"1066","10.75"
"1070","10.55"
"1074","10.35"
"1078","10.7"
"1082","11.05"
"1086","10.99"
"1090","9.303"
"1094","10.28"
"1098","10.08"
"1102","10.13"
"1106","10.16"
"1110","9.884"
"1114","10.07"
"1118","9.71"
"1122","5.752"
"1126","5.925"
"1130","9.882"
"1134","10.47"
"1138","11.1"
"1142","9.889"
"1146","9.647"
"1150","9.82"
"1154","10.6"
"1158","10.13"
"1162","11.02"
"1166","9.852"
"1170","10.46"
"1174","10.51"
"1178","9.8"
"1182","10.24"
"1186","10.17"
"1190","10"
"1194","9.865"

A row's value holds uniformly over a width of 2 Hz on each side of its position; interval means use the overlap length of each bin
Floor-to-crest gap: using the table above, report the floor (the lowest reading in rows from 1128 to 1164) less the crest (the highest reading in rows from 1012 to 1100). -1.8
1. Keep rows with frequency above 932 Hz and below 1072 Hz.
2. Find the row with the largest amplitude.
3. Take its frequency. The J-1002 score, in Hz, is 962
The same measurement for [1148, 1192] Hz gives 1162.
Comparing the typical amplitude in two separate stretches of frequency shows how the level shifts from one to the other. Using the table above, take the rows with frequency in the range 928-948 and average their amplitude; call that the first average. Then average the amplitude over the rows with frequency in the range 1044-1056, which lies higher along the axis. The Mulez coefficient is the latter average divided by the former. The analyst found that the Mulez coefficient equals 0.79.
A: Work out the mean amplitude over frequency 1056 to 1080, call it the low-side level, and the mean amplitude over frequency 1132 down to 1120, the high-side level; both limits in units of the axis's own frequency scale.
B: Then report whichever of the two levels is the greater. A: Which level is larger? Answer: 10.7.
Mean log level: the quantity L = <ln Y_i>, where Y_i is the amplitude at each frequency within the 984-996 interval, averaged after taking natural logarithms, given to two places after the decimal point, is 2.36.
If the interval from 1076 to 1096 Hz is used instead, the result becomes 2.35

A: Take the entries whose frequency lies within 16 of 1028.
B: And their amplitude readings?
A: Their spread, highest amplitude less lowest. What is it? 3.1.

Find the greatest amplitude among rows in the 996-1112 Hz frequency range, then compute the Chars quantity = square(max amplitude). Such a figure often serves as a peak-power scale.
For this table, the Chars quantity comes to 131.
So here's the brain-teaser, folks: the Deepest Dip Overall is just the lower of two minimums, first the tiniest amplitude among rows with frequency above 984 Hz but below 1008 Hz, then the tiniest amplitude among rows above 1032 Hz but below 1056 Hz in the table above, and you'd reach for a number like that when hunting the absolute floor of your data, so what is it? 5.5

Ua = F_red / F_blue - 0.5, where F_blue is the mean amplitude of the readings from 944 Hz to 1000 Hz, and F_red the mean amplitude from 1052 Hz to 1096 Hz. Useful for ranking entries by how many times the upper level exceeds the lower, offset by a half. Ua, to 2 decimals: 0.45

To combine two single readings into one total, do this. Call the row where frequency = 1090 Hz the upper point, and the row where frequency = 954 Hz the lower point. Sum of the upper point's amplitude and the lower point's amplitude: 20.8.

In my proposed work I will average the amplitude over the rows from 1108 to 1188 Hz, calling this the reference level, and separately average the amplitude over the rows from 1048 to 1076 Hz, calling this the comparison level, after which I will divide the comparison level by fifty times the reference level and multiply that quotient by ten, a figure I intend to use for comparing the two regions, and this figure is 0.209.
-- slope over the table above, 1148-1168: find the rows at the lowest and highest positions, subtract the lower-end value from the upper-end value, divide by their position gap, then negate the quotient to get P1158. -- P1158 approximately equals 0.00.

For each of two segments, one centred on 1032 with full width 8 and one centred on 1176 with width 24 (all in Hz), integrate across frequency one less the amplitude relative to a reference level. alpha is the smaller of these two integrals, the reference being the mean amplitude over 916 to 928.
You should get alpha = 2.9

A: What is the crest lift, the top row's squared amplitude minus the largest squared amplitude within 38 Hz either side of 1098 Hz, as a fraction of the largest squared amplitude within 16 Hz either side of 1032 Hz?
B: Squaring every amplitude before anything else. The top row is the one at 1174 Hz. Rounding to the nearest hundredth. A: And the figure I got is -0.25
